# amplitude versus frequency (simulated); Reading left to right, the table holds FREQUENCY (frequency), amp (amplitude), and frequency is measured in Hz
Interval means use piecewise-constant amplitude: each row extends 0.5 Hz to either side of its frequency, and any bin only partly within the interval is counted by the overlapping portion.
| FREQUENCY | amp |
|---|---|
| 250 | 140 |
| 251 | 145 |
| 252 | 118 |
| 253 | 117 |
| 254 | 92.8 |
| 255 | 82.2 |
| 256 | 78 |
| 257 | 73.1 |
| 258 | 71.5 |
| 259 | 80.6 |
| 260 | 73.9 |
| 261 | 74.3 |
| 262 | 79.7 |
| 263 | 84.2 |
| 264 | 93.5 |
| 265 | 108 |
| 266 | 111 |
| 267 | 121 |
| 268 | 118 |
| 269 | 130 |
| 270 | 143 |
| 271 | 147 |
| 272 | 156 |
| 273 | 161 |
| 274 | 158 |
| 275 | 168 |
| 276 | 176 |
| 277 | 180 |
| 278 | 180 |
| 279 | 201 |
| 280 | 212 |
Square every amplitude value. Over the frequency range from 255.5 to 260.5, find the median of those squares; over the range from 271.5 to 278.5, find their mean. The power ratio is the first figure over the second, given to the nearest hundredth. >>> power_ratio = 0.19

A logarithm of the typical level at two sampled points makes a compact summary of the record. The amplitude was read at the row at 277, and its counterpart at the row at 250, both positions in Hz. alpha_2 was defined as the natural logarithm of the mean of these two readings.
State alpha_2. 5.08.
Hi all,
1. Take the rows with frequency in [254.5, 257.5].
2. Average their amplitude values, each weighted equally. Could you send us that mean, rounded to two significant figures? 78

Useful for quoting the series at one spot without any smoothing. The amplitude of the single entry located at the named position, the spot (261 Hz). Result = 74.3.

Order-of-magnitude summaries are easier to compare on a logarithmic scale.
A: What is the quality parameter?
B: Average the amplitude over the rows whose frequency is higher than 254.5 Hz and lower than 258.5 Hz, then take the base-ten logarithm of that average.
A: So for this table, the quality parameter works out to 1.88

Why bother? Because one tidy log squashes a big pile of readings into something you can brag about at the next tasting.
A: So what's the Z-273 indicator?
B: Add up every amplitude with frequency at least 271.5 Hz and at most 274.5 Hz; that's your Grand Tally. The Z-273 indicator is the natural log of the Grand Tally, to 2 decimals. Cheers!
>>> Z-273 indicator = 6.16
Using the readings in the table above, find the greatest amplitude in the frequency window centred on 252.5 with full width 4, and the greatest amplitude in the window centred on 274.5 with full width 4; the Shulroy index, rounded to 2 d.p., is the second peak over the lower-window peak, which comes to 1.21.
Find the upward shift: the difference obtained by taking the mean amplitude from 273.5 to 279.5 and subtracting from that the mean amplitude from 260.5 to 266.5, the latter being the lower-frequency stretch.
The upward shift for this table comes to 85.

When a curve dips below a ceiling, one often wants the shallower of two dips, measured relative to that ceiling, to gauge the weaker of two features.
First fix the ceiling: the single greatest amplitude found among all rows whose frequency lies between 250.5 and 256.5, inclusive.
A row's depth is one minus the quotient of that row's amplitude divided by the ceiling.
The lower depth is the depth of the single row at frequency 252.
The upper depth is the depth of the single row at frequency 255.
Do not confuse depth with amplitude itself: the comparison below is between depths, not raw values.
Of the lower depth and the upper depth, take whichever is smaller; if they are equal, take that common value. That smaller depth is 0.19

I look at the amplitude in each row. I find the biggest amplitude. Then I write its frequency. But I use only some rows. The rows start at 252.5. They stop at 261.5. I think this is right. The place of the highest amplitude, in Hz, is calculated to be 253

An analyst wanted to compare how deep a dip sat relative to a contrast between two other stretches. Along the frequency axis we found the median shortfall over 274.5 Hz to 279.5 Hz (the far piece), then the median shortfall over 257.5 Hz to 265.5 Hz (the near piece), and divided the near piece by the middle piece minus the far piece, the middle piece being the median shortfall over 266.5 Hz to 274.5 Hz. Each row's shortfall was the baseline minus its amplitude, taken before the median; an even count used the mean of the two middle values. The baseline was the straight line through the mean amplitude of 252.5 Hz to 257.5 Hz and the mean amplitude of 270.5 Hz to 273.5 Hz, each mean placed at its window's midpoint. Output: 3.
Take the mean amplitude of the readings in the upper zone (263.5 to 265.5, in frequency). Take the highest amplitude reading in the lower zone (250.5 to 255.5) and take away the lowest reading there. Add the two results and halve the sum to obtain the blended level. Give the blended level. 82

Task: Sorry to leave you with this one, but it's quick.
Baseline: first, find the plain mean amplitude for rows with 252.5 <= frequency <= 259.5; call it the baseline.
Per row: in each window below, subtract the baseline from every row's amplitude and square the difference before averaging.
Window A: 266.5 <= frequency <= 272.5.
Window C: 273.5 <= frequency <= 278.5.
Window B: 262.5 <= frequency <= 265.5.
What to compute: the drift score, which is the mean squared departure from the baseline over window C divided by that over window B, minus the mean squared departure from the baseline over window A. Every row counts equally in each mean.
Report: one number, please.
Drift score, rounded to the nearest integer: -2735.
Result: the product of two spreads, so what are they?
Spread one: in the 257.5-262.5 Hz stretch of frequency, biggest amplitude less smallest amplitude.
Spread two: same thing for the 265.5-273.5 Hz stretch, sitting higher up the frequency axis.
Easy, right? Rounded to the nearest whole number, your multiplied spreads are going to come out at 455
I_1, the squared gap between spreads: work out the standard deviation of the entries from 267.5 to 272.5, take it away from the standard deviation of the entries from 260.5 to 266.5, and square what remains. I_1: 0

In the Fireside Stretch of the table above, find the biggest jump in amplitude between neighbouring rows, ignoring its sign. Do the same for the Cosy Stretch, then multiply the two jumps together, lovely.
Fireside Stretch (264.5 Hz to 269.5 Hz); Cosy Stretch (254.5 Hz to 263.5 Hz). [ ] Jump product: 109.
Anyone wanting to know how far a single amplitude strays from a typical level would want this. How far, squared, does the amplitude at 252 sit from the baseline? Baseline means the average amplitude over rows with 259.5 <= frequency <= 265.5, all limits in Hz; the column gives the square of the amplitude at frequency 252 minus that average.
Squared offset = 1050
